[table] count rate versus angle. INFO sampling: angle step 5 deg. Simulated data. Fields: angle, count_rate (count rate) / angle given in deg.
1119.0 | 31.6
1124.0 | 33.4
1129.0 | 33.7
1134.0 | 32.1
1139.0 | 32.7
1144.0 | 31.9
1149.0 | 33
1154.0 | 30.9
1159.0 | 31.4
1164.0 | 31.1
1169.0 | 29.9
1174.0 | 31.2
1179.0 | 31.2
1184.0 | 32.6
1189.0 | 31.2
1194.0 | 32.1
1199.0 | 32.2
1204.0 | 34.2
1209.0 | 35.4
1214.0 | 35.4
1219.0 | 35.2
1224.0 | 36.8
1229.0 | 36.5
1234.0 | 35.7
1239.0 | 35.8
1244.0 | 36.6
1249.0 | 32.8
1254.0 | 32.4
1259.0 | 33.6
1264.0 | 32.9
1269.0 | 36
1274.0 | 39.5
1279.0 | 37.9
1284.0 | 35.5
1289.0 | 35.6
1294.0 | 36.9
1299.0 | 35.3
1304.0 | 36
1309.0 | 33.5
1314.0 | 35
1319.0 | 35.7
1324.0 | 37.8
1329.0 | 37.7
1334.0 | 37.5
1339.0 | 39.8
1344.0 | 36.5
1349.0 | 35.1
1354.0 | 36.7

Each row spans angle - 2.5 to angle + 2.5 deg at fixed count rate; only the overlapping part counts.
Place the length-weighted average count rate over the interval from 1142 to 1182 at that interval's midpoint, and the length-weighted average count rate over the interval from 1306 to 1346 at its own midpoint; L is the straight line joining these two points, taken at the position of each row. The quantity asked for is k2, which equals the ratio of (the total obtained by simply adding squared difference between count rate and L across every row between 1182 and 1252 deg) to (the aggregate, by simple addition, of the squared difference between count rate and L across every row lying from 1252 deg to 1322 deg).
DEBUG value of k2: 1.2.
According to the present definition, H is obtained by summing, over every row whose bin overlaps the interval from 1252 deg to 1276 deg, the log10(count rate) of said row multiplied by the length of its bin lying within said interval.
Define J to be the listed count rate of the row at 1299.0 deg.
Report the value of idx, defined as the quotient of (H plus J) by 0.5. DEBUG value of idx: 145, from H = 37.0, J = 35.3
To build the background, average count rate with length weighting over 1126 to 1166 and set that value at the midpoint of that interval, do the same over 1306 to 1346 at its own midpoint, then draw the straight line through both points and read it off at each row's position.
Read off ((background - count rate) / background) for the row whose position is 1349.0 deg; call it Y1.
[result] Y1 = 0.058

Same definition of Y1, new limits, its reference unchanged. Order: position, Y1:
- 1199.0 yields 0.038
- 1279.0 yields -0.068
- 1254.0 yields 0.071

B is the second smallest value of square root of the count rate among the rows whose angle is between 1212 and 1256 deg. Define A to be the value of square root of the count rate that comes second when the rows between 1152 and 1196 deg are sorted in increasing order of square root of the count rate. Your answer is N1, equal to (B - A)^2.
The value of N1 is 0.028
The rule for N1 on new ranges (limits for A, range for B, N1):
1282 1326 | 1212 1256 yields 0.036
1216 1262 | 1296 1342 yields 0.036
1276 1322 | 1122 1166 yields 0.115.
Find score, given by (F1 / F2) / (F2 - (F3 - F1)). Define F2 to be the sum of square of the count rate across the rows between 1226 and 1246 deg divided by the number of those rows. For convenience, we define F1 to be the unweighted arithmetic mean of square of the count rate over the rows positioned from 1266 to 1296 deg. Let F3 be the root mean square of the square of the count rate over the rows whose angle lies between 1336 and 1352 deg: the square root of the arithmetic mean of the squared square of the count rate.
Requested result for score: 0.0008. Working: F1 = 1364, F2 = 1307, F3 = 1391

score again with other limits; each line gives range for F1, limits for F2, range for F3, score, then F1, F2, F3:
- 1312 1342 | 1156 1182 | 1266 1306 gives 0.0014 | 1390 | 959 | 1344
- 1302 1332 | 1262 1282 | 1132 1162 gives 0.0006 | 1295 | 1344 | 1026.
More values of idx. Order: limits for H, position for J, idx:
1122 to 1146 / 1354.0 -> 146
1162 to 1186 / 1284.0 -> 143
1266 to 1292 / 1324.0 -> 157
